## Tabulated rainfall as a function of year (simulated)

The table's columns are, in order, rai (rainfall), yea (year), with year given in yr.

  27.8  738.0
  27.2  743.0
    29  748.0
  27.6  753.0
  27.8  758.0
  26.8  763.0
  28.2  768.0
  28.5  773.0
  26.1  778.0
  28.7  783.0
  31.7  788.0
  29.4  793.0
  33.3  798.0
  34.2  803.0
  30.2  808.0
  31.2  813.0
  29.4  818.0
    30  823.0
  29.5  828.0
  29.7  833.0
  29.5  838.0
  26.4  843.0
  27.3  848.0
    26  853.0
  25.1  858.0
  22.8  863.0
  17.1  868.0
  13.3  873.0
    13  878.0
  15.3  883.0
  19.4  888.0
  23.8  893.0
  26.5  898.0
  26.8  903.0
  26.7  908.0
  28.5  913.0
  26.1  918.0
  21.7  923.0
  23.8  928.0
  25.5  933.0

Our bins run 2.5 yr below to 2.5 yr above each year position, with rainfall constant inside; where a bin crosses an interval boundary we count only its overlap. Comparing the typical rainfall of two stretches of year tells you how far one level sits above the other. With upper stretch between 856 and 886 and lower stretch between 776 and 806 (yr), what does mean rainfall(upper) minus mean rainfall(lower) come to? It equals -13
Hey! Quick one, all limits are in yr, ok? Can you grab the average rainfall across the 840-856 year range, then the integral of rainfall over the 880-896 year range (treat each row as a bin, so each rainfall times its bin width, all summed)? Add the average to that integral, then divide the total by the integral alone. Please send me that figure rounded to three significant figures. 1.09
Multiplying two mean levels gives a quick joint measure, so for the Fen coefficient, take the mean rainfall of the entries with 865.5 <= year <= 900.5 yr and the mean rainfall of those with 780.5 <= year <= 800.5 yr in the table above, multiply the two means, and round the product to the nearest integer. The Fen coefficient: 565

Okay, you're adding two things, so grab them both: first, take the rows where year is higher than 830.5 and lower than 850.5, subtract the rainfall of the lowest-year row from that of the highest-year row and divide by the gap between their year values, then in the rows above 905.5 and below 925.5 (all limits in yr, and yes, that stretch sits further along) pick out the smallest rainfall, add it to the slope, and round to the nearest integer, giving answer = 22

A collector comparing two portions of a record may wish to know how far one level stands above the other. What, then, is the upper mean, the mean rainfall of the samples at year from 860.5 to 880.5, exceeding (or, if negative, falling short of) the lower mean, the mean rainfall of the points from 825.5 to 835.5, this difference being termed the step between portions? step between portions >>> -13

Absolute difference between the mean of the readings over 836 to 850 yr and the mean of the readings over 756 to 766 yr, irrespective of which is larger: 0.4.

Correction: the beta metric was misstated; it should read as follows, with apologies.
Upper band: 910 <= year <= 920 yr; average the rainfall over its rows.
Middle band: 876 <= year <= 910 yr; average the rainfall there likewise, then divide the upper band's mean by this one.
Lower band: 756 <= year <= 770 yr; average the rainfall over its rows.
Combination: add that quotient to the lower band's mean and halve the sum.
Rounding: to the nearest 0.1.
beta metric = 14.4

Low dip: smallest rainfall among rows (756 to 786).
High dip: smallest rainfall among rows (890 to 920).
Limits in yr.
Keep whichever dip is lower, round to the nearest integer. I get 24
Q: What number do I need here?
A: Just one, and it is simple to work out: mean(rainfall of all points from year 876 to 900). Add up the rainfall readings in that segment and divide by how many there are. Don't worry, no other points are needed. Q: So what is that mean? 20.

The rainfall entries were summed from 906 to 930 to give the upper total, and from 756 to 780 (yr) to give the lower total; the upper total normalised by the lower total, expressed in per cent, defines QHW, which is 92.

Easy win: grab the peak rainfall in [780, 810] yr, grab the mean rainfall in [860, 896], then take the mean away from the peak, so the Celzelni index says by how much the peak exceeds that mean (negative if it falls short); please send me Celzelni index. 16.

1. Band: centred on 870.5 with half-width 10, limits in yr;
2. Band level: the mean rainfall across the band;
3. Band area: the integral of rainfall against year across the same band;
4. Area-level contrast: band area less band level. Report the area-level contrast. 314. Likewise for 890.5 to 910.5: 493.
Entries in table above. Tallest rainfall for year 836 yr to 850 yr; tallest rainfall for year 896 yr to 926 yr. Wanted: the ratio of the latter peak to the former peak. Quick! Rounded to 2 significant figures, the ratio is 0.97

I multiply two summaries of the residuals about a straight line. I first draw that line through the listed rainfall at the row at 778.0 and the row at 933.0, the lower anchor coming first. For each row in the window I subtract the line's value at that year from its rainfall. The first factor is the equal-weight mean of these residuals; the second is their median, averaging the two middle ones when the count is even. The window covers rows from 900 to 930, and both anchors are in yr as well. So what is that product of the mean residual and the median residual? 0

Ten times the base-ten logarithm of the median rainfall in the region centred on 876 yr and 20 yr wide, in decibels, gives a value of 11.55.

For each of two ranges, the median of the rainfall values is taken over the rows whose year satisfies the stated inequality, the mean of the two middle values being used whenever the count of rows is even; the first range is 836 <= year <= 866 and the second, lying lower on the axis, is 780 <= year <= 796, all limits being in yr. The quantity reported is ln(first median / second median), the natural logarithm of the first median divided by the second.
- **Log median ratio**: -0.12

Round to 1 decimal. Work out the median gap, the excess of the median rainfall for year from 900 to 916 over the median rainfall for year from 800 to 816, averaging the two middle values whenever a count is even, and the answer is -4.4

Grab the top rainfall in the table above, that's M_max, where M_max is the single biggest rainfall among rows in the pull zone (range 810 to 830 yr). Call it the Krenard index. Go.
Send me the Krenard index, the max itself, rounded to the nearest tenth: 31.2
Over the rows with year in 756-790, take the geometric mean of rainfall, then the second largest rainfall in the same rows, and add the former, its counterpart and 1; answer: 57.9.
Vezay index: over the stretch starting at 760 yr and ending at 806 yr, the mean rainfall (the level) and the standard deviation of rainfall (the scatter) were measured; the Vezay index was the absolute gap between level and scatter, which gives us 27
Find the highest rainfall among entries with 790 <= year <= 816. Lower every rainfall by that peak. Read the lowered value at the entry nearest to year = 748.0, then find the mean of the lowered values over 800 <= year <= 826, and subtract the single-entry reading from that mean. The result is 2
